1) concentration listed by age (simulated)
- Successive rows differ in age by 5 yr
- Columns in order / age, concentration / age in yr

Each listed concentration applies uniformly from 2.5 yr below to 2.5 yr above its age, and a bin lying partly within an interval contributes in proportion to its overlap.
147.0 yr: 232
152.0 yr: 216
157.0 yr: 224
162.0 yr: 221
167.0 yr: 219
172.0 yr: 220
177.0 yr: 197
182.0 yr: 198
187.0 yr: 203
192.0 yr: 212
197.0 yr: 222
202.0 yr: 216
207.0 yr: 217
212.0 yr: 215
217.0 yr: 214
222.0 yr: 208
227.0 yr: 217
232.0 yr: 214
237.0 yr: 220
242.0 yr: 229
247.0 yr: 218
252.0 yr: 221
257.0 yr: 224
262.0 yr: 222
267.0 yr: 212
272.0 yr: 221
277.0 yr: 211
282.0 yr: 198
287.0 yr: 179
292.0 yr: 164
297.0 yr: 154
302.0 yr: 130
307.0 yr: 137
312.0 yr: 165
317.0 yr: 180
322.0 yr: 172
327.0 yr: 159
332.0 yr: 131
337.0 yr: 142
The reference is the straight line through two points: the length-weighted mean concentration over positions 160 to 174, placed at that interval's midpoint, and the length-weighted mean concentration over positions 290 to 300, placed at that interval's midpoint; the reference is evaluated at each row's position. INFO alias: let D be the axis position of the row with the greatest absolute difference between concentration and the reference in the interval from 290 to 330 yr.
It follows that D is 317.0 yr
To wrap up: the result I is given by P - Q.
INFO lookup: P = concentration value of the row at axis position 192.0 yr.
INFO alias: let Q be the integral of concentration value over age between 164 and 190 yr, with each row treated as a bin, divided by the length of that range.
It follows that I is 4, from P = 212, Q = 208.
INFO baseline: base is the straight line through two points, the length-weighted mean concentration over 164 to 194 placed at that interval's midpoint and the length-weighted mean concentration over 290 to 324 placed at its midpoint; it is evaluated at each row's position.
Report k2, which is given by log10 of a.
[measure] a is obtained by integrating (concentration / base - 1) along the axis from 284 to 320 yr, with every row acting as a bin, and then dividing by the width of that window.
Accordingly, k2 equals -3.1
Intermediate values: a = 0.00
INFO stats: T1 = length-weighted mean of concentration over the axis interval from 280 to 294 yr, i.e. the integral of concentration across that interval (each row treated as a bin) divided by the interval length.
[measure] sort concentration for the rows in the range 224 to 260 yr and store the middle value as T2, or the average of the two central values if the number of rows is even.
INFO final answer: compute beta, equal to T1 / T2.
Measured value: 0.82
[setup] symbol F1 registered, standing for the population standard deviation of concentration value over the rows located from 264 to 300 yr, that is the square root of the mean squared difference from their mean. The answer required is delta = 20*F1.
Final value 480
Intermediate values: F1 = 24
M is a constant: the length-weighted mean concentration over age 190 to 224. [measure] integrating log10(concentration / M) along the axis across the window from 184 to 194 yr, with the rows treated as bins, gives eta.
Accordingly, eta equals -0.17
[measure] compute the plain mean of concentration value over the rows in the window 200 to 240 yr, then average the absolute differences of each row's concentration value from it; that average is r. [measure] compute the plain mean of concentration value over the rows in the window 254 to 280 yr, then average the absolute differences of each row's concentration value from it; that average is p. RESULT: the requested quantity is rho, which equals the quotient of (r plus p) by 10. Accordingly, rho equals 0.8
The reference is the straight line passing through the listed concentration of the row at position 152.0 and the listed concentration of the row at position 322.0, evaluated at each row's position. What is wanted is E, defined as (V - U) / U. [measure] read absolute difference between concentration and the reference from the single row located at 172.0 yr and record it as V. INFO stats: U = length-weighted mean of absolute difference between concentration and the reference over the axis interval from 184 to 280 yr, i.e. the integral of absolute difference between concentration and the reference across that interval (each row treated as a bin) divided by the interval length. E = -0.58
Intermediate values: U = 22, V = 9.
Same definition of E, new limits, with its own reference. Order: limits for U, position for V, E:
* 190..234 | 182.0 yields -0.30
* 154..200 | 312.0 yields 0.04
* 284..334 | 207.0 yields -0.21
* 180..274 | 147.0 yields -0.29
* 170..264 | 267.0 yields 0.38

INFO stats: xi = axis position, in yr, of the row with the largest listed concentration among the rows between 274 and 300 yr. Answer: 277.0 yr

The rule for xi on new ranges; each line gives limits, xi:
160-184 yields 162.0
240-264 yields 242.0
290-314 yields 312.0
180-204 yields 197.0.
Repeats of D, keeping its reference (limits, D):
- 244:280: 272.0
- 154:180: 177.0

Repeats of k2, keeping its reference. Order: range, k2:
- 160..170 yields -1.5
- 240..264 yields -0.6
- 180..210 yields -1.3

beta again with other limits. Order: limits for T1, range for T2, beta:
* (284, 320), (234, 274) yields 0.72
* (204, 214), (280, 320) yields 1.31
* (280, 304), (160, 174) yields 0.75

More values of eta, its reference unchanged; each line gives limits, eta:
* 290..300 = -1.36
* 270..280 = 0.00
